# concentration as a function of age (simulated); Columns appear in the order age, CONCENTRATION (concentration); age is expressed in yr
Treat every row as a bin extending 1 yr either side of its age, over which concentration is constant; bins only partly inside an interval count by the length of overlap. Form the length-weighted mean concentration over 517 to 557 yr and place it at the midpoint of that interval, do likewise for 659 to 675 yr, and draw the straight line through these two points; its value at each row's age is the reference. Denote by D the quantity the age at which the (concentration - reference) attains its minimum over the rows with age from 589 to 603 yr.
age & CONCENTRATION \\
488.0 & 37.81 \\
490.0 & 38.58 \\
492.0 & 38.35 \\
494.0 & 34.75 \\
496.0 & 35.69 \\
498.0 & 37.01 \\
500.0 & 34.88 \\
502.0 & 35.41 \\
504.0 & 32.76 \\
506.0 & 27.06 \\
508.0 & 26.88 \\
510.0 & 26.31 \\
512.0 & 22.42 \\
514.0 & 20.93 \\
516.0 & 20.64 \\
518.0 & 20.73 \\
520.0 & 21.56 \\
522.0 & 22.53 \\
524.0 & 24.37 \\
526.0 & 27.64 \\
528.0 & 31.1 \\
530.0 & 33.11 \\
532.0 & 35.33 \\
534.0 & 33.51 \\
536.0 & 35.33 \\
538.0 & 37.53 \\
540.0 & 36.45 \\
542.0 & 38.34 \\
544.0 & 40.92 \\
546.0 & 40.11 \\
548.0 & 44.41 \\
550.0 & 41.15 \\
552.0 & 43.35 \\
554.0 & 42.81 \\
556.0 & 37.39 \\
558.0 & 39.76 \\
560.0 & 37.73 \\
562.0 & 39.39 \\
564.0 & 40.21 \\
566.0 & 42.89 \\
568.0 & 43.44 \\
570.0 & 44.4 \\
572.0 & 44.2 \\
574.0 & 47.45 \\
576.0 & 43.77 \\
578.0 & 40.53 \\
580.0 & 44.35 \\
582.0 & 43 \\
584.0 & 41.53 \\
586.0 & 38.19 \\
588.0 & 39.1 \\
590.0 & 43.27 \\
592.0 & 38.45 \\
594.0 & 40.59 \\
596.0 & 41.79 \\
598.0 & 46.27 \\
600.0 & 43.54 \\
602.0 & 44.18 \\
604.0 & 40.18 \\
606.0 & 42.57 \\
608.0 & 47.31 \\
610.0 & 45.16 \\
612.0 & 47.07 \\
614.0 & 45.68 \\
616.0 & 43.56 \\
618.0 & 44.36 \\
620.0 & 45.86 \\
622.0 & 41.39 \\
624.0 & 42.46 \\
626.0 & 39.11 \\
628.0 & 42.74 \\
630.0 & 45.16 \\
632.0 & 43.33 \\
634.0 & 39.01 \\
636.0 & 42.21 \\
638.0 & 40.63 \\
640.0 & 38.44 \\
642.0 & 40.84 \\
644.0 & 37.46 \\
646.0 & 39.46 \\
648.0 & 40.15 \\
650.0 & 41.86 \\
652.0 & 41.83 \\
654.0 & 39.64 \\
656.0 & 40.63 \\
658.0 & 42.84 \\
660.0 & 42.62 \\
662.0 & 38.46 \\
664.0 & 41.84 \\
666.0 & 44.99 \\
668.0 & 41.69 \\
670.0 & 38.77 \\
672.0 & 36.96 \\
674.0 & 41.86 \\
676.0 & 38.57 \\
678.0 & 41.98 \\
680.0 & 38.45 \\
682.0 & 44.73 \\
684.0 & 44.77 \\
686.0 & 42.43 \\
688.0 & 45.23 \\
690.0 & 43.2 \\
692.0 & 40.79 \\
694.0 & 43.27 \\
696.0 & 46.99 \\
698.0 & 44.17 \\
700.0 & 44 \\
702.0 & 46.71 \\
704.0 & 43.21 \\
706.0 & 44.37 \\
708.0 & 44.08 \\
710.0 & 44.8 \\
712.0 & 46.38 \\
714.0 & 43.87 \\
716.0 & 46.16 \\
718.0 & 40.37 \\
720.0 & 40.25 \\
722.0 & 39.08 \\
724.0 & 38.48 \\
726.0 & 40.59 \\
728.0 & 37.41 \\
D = 592.0 yr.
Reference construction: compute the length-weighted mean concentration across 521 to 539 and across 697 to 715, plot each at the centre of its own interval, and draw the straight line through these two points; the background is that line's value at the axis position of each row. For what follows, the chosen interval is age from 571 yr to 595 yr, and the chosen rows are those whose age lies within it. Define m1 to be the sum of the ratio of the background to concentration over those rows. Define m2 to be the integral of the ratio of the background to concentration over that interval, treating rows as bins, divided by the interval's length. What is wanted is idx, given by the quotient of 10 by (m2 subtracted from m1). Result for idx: 1.08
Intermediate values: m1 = 10.1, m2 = 0.84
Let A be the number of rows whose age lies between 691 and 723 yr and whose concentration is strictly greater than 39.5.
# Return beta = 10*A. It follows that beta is 150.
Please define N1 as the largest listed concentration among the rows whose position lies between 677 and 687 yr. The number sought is 44.77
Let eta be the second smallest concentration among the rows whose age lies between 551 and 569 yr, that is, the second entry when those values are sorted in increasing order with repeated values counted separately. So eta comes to 37.73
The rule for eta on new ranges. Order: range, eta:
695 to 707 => 44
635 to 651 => 38.44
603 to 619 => 42.57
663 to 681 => 38.45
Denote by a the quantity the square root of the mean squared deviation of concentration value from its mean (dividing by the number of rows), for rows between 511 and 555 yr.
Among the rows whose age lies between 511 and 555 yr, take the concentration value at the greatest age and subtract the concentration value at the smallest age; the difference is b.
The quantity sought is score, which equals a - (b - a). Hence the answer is -4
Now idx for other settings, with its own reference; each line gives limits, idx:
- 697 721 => 0.89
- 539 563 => 1.11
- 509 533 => 0.74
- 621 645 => 0.95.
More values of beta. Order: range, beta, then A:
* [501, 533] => 0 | 0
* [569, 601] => 130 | 13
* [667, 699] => 120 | 12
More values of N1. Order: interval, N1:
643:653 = 41.86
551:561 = 43.35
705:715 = 46.38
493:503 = 37.01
